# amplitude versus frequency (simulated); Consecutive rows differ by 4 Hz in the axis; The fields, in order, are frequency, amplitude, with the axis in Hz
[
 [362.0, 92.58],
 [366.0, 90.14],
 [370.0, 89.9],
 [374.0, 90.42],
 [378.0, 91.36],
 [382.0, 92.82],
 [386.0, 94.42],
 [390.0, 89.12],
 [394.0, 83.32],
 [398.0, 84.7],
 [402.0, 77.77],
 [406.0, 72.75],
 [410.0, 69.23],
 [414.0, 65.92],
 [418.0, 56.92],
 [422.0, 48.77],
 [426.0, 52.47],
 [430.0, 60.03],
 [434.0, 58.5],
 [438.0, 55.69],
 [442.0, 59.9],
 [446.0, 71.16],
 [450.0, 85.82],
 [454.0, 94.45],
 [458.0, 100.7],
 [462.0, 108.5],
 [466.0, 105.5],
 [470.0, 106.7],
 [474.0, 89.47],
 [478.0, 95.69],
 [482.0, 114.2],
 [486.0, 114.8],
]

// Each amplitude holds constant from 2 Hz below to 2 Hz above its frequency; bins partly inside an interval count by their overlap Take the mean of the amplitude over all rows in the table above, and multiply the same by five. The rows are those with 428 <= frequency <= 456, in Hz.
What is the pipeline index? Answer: 347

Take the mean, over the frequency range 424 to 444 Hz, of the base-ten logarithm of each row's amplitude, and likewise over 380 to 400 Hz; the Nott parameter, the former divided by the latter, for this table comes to 0.90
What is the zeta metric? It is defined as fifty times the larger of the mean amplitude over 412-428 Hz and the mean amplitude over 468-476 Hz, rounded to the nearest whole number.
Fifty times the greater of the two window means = 4904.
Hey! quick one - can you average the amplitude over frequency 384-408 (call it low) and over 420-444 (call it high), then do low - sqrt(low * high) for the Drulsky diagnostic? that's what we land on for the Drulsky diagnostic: 15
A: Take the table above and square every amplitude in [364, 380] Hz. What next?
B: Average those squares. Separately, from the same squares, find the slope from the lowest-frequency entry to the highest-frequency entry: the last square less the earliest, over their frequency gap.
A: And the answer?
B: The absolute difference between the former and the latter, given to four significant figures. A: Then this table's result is 8164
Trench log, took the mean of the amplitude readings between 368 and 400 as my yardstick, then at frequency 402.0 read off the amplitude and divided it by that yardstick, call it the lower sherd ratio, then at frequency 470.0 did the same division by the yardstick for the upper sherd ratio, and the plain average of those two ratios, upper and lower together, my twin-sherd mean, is 1.03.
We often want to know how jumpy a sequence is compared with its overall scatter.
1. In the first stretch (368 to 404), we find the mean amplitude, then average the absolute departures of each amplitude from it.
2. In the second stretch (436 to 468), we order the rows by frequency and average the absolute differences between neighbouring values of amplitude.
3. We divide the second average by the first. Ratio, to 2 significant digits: 1.9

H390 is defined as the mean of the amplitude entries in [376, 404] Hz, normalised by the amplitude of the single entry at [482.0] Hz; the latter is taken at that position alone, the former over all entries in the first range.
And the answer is 0.77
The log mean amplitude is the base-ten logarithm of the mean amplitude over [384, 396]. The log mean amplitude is 1.95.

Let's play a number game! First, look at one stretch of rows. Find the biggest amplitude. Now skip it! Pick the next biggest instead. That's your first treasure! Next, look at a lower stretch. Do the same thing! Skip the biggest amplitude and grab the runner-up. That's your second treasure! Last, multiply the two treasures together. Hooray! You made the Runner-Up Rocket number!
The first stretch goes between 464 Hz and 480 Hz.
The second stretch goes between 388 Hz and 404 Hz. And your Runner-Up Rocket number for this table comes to 8936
